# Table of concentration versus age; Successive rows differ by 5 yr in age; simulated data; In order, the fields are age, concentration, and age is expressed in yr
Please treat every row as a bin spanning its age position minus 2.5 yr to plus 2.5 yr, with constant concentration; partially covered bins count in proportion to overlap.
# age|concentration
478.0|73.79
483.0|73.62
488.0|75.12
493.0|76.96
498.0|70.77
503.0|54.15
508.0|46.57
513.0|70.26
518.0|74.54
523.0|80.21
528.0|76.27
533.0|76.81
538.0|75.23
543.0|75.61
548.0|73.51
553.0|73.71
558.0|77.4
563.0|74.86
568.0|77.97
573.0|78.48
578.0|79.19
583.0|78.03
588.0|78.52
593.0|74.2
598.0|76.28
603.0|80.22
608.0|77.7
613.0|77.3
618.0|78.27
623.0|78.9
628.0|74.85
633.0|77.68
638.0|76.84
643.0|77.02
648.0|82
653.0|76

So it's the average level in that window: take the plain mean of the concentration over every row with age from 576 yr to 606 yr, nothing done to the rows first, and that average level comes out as 77.7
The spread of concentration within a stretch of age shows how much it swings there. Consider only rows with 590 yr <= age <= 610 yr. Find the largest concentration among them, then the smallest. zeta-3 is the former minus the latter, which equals 6.0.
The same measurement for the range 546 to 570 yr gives 4.5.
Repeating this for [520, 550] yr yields 6.7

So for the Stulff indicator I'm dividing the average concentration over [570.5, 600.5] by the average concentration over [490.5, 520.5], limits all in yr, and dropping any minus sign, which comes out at 1.18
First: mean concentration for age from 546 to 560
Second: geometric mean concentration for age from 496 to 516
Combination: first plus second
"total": 134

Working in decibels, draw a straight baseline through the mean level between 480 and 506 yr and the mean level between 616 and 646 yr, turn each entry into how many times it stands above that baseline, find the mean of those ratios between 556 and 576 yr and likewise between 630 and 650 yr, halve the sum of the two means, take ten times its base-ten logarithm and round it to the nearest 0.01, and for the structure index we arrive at 0.11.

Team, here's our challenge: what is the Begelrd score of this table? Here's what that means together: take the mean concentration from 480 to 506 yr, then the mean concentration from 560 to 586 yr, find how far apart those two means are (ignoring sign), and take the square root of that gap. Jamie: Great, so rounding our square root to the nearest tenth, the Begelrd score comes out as 2.8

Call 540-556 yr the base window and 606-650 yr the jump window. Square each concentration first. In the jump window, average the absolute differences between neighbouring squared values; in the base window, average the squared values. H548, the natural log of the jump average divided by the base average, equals -2.95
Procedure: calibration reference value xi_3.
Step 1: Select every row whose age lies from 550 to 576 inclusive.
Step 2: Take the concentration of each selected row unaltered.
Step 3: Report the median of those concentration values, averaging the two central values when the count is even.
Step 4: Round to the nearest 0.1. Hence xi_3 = 77.4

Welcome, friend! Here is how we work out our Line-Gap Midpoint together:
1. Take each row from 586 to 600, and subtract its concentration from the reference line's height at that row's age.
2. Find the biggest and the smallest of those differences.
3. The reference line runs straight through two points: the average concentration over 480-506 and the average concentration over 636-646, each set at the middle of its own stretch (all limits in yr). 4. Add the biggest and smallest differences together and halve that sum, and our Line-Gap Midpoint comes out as -1.7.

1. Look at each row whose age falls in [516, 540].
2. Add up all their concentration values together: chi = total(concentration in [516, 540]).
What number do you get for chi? 383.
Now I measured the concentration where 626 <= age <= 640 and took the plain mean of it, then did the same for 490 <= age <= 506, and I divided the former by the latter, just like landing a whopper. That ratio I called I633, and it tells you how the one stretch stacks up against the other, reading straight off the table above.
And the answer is 1.14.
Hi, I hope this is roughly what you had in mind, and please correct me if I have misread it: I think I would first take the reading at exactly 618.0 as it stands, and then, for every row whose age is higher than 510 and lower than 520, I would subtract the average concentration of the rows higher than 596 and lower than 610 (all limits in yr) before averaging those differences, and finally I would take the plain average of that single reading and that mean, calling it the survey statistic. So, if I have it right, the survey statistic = 36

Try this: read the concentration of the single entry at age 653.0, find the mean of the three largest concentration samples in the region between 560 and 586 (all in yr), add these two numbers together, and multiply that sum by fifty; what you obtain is 7728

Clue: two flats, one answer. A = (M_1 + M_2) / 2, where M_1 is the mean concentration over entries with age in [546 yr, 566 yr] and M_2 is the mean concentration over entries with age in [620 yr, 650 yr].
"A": 76.4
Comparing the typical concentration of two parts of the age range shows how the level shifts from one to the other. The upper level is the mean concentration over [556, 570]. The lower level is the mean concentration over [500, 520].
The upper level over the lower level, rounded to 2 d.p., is 1.25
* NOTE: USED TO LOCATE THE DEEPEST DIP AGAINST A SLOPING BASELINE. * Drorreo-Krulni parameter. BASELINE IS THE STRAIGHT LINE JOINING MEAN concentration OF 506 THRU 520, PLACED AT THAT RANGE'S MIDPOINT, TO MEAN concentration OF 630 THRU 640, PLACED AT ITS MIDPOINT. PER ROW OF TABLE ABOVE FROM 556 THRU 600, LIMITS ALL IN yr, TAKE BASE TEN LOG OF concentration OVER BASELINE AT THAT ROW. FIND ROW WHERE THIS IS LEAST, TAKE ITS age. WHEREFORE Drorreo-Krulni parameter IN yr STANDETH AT 593.0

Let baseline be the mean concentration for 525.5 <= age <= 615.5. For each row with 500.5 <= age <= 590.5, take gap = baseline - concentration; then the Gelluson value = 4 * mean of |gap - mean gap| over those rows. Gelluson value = 21.9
